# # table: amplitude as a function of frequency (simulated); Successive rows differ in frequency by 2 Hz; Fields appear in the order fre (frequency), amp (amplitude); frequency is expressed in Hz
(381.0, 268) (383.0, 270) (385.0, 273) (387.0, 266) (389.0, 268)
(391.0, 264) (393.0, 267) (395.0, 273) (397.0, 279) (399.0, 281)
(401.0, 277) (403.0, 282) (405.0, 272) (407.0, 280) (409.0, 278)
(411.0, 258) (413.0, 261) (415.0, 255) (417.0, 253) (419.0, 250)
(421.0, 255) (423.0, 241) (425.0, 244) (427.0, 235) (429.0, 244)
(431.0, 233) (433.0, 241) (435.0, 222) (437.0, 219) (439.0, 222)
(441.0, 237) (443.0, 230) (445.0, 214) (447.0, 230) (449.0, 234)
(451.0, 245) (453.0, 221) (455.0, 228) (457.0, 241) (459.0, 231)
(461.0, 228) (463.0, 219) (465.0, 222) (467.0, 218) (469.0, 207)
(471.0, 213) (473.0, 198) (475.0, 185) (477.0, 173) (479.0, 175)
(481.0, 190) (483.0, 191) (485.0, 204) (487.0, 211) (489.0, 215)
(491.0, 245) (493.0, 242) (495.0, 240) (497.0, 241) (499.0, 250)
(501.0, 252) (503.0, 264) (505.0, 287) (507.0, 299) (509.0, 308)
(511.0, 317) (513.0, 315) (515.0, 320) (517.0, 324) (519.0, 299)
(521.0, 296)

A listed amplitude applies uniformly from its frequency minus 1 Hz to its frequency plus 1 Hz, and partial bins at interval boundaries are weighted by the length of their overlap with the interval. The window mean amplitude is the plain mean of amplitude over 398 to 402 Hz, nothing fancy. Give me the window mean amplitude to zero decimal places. 279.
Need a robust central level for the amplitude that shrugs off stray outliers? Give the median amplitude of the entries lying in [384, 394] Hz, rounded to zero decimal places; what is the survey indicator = 267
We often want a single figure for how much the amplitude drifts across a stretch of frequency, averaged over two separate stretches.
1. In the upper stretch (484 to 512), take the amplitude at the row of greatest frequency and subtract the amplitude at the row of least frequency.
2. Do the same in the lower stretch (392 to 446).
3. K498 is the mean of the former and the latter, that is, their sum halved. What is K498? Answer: 30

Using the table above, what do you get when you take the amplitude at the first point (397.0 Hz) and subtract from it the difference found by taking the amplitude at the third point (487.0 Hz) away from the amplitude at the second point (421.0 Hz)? 235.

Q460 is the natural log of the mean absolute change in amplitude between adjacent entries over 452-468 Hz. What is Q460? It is 1.9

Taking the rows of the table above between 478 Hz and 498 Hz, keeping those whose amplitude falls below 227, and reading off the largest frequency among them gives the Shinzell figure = 489.0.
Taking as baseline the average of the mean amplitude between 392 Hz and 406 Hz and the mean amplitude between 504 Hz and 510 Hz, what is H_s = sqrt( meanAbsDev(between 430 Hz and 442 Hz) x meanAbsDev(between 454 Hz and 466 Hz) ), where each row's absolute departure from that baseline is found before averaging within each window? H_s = 58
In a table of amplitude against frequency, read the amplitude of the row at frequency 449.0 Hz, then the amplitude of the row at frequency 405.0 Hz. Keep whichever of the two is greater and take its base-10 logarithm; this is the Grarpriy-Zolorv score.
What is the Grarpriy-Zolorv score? 2.43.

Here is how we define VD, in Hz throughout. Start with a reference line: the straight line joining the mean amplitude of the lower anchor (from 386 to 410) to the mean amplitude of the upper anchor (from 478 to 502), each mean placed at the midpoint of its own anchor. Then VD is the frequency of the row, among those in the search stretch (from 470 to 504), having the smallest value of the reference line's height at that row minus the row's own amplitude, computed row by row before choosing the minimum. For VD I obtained 503.0 Hz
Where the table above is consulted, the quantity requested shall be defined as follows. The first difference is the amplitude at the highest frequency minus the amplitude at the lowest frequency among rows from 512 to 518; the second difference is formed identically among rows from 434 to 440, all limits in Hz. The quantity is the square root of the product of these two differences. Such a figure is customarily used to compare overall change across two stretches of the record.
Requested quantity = 0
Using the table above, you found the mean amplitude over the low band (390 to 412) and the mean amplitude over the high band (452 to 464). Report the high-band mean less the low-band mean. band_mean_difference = -46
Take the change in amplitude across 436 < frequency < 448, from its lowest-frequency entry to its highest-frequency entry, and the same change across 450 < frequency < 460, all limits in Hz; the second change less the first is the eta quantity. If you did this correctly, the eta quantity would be -25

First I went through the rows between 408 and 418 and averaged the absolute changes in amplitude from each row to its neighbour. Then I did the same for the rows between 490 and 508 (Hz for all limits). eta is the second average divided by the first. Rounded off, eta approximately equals 1.03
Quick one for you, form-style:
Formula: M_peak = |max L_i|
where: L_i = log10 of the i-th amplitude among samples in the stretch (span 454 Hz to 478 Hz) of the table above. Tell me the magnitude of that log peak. 2.38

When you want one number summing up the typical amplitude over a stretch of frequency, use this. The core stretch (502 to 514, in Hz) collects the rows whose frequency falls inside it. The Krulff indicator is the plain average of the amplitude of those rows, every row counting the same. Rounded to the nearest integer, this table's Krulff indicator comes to 298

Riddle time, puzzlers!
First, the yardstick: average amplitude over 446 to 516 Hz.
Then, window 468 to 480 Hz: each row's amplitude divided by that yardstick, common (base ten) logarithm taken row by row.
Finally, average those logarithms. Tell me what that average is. -0.09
